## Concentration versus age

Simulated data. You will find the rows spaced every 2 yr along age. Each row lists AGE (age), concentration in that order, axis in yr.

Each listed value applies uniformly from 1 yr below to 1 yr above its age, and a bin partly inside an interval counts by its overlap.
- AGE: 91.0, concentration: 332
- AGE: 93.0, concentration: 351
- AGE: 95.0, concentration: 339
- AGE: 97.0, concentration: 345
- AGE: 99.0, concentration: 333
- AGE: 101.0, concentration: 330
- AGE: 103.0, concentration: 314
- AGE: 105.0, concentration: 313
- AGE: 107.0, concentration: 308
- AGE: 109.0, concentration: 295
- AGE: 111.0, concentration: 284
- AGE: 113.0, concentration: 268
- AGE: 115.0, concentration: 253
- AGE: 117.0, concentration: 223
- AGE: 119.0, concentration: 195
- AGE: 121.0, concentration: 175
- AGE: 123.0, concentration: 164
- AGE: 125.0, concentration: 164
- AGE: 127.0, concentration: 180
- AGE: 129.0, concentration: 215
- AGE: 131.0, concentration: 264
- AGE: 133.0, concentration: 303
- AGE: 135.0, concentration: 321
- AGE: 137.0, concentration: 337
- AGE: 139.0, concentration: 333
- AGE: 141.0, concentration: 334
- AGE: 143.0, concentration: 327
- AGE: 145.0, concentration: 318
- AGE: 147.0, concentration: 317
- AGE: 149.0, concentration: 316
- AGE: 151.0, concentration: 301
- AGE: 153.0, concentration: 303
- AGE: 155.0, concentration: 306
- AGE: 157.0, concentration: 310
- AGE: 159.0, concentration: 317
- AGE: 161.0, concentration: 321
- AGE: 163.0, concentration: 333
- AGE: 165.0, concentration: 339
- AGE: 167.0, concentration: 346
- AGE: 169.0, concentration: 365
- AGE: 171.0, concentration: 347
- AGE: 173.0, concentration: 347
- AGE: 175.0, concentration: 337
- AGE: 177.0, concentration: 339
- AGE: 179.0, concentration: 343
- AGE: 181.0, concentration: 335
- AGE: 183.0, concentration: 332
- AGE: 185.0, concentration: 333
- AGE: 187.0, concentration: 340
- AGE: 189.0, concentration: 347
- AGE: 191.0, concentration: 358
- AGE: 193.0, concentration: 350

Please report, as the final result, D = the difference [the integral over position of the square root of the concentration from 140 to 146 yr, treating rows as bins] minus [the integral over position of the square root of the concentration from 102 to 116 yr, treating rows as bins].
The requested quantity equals -130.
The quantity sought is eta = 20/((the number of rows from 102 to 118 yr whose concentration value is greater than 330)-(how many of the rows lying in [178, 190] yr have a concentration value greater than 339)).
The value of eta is -6.7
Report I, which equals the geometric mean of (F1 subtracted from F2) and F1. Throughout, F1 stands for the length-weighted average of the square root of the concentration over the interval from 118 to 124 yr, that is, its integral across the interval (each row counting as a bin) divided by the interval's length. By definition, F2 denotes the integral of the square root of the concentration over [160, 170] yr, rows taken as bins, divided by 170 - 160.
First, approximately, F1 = 13.3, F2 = 18.46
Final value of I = 8.3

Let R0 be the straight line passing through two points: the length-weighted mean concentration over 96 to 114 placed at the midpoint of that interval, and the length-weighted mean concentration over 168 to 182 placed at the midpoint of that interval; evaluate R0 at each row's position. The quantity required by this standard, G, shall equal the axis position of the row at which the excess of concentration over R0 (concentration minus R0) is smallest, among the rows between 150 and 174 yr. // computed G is 151.0 yr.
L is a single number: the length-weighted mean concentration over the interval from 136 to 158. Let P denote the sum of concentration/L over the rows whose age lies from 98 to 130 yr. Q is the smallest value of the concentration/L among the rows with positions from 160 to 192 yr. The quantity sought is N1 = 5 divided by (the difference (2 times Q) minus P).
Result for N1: -0.47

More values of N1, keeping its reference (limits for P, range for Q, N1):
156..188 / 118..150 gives -0.31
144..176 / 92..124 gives -0.33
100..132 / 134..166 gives -0.48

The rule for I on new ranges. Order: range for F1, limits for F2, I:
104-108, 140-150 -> 2.4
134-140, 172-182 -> 2.2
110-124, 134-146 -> 7.0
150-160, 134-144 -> 3.4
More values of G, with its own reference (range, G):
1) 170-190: 183.0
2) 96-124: 123.0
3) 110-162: 125.0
